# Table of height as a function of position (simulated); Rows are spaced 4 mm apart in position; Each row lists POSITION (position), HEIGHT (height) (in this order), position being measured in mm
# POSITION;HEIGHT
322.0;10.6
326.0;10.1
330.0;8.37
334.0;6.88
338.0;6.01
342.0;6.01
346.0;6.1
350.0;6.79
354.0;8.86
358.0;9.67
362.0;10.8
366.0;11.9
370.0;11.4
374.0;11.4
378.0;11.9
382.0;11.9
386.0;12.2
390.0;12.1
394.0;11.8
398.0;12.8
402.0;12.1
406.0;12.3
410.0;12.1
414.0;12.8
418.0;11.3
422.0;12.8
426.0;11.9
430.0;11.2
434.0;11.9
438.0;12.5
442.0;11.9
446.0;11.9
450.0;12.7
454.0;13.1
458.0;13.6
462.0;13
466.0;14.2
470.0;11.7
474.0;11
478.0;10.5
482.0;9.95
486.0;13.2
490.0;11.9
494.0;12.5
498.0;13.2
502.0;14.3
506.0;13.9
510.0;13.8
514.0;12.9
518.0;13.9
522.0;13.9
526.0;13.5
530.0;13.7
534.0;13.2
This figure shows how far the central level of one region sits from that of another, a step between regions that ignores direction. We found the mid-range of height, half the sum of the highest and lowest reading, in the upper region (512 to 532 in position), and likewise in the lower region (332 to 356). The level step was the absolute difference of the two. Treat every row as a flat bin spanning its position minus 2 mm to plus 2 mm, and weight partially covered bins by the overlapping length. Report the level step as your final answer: 6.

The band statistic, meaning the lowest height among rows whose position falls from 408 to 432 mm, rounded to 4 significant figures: 11.20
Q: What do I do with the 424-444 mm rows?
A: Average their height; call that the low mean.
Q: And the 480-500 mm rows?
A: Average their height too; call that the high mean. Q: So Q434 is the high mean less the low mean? 0.3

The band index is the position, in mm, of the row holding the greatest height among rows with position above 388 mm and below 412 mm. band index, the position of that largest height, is 398.0 mm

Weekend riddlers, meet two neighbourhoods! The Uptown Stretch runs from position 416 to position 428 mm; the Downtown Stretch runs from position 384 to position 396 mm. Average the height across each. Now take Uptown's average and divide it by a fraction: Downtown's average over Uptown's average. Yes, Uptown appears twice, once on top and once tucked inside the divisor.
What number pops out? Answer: 12.0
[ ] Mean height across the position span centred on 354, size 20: 8.4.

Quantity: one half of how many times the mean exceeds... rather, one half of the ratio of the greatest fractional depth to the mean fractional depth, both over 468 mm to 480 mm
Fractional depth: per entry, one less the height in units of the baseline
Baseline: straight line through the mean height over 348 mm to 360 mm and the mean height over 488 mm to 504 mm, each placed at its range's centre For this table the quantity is 0.78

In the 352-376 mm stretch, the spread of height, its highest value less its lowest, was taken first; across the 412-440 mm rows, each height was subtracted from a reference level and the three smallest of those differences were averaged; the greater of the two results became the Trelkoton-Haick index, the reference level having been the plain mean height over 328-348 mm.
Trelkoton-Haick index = 3.0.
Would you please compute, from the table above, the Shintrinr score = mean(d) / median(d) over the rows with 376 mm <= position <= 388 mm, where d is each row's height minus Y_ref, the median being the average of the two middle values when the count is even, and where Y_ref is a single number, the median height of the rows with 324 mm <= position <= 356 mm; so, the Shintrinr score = 1.02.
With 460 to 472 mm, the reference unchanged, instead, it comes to 0.99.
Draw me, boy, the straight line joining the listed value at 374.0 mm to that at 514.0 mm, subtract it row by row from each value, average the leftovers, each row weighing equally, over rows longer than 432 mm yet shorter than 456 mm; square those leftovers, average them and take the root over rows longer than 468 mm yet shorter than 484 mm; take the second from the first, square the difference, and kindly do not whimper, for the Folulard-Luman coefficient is 2.7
